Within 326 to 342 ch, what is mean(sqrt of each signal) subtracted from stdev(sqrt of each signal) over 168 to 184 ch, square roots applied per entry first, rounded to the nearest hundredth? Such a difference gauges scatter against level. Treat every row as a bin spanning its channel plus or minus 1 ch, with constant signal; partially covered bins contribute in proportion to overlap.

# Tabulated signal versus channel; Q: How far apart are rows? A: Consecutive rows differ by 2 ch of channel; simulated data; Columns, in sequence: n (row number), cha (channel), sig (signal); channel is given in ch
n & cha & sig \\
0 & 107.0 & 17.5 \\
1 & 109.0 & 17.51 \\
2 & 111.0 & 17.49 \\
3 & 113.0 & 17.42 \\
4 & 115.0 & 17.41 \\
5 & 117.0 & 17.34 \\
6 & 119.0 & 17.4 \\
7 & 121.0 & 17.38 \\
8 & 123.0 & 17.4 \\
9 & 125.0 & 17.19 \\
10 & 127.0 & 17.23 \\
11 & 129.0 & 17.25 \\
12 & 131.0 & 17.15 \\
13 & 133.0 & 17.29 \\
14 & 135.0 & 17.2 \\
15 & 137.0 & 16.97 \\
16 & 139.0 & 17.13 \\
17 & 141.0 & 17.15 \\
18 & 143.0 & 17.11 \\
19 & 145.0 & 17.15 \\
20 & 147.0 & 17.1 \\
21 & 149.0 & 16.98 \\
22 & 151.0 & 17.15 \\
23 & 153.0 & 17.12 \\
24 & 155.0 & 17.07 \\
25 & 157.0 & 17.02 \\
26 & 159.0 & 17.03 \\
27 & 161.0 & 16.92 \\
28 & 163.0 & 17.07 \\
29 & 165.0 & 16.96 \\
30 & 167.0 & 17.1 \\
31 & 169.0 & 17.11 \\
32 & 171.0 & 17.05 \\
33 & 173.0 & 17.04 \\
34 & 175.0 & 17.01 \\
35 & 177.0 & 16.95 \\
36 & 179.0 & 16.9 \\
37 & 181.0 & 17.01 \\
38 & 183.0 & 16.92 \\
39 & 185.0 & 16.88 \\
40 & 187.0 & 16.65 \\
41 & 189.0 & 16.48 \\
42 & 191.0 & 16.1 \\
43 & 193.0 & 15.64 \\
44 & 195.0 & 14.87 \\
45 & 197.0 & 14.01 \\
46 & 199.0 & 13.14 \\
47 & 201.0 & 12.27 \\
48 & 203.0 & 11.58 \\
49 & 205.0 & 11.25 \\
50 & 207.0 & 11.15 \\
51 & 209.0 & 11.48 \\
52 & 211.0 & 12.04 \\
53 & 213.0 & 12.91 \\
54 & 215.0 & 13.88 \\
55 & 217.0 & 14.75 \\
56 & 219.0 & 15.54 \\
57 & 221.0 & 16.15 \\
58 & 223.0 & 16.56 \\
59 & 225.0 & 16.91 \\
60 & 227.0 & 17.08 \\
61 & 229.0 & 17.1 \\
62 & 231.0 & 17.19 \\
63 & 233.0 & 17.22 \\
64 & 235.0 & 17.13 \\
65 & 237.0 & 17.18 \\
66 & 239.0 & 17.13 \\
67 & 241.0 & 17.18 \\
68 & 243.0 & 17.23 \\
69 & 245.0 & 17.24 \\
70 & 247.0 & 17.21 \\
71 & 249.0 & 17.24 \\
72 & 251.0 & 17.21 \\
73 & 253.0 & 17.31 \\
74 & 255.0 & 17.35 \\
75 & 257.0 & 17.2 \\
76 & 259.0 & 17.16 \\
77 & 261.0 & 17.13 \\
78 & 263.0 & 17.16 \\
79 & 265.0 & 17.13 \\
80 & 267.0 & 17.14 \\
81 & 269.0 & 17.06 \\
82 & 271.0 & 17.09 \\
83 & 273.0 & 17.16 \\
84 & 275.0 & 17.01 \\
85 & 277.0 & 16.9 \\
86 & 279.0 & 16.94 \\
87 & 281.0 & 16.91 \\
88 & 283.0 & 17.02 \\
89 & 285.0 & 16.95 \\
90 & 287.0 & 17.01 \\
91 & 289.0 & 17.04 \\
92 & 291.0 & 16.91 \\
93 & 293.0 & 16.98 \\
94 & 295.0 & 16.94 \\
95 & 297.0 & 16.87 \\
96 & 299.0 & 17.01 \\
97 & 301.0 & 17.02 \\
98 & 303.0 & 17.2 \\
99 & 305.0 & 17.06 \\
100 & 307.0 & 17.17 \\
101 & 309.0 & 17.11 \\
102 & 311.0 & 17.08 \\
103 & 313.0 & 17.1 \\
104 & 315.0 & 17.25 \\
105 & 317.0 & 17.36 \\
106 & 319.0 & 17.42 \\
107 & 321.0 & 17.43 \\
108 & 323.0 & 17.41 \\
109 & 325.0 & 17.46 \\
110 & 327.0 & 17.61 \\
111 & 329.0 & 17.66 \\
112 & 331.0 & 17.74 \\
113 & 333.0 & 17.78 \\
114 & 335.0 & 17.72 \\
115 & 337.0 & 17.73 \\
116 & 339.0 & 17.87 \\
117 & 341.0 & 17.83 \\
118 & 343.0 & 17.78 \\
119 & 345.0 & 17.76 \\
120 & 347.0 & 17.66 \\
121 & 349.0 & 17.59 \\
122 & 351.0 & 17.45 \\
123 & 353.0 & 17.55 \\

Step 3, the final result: -4.20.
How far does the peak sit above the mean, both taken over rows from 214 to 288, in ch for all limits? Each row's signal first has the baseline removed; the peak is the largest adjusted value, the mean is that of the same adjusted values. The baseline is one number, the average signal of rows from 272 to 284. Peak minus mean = 0.46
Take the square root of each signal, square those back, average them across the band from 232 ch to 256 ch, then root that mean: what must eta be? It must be 4.15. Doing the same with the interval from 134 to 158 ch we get 4.13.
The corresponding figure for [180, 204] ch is 3.89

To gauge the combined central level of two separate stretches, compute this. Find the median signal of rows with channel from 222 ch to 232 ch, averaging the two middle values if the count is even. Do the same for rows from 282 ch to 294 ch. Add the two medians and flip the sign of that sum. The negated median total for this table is -34.1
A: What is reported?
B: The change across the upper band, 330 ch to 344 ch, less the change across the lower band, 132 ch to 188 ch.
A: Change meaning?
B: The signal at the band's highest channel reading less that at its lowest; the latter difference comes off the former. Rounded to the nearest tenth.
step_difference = 0.7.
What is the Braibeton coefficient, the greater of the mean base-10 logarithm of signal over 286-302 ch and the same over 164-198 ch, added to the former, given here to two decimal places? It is 2.46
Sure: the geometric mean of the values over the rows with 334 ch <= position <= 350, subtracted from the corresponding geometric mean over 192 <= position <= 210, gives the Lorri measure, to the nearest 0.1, -5.0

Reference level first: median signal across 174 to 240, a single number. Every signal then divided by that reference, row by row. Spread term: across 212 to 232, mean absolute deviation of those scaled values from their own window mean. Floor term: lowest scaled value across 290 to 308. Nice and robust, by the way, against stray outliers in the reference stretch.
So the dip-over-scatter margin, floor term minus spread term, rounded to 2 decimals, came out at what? 0.95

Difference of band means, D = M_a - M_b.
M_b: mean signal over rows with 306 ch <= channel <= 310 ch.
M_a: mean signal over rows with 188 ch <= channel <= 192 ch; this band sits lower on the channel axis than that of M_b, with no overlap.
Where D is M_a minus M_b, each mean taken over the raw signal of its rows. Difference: -0.85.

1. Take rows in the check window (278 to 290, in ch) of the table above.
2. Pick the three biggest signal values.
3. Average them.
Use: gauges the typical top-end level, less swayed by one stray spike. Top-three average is 17.0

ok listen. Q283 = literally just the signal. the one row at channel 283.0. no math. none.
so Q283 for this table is 17.02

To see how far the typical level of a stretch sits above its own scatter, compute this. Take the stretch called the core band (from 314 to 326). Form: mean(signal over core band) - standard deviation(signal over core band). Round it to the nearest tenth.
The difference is 17.3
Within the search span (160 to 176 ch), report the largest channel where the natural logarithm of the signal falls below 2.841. 175.0 ch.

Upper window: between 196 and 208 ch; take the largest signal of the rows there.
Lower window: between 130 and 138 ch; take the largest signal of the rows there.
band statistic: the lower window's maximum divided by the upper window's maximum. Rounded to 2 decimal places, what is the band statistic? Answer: 1.23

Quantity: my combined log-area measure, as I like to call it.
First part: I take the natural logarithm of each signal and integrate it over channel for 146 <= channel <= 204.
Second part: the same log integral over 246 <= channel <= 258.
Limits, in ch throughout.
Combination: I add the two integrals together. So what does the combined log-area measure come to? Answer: 196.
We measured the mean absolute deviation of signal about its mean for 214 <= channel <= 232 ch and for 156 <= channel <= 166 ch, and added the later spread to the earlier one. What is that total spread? 1.0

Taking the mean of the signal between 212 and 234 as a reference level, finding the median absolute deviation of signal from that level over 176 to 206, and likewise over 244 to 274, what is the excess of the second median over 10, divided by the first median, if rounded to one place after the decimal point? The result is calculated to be -8.6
